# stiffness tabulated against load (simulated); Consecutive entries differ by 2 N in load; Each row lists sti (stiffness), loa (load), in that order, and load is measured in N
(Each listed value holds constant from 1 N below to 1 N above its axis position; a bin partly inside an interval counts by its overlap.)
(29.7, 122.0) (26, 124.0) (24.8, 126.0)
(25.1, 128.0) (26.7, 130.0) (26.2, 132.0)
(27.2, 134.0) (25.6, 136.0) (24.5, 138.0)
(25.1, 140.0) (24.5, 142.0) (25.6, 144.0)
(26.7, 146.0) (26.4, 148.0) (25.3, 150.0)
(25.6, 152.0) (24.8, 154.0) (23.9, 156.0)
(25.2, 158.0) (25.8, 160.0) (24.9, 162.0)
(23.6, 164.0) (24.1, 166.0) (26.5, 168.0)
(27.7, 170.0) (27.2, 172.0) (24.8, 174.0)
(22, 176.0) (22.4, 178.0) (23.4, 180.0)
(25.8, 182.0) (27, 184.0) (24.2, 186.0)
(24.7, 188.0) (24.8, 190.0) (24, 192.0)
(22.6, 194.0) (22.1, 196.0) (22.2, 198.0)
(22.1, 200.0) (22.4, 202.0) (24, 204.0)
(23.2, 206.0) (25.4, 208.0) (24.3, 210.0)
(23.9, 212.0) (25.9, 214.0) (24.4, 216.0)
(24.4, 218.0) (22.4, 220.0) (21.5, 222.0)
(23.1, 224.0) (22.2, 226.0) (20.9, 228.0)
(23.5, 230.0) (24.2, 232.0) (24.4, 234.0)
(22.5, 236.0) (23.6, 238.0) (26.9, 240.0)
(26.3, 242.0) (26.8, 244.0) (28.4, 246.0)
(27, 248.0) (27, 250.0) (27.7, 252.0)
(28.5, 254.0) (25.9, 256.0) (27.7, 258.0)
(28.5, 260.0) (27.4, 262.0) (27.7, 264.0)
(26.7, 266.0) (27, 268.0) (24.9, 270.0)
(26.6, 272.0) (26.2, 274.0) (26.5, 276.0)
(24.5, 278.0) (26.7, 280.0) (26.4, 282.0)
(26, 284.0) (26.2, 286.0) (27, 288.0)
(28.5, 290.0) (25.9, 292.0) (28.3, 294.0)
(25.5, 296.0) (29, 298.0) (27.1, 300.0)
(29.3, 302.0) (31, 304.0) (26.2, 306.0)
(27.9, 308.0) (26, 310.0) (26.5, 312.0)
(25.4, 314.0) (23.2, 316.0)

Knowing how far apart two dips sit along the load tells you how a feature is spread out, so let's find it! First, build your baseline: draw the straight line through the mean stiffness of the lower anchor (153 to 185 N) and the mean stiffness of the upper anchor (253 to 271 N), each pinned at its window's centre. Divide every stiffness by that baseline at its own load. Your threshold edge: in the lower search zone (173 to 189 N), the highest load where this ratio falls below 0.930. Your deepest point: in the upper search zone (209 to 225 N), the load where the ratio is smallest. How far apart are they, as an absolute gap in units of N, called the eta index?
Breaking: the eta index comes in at 42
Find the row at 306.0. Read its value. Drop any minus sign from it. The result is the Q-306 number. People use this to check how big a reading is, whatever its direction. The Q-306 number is 26.2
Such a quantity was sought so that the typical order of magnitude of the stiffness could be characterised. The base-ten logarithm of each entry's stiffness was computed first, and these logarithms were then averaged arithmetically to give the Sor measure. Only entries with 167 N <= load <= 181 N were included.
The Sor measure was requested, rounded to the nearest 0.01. 1.39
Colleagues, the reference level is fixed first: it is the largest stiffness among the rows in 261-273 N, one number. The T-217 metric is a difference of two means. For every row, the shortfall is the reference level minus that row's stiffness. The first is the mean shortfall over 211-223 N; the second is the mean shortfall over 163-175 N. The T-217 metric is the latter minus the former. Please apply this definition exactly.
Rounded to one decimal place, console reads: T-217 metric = -1.9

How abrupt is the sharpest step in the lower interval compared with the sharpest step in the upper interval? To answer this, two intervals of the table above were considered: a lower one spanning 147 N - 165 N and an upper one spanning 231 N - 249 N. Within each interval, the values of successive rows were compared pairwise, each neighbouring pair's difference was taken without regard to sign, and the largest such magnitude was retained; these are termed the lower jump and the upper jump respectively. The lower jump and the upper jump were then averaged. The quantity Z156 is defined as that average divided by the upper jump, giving 0.70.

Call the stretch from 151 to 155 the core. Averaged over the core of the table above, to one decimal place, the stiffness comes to 25.2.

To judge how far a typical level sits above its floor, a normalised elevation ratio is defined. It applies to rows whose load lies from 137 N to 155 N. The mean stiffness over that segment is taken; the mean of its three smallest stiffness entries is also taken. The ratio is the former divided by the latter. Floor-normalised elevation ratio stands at 1.03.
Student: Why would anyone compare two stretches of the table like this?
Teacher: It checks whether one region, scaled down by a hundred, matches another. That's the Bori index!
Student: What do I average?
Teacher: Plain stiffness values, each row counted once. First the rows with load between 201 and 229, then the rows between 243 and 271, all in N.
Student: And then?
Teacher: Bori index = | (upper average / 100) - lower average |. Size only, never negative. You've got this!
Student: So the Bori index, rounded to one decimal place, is 23.2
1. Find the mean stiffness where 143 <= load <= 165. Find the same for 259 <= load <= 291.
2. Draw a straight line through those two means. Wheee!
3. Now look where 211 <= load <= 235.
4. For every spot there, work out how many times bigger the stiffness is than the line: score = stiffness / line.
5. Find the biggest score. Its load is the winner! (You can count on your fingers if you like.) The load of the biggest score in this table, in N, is 214.0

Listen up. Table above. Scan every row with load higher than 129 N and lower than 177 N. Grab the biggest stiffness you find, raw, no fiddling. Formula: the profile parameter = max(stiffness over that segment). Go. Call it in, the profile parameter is 27.7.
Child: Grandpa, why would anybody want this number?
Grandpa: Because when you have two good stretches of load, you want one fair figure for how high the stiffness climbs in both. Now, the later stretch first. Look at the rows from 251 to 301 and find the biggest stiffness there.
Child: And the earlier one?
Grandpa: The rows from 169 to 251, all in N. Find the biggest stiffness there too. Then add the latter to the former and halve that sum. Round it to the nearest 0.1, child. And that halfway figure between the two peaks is 28.7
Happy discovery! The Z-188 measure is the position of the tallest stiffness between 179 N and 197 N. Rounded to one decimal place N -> 184.0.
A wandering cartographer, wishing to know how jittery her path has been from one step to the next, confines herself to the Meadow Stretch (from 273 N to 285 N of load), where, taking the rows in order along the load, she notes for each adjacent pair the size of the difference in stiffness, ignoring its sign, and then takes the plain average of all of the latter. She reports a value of 1.04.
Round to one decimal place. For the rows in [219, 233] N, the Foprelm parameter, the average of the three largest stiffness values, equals 23.6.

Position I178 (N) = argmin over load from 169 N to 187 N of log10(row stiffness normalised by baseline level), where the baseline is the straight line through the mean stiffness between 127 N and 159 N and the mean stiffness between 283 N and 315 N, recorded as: 176.0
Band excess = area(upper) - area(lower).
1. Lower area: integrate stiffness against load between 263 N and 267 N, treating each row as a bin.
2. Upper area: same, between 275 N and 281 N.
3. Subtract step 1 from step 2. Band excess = 47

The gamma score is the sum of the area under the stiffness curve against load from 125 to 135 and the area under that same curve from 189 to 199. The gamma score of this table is 491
